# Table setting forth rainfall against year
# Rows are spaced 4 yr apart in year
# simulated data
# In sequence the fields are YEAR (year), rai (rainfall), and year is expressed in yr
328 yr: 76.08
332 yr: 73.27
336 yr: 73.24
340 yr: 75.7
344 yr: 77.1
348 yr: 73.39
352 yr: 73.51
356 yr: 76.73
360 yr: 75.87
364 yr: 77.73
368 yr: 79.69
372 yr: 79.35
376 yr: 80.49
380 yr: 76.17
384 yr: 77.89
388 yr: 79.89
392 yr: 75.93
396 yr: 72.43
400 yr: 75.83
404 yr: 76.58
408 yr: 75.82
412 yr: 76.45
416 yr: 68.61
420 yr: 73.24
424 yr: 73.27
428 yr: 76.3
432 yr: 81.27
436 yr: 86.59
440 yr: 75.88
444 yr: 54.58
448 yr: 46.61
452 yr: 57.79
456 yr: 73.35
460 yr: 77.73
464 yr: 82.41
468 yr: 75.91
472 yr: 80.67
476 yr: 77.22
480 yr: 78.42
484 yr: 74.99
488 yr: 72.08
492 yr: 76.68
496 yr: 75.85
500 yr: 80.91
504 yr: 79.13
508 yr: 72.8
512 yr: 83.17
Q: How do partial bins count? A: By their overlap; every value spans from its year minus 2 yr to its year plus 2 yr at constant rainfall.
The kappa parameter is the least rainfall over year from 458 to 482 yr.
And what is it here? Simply 75.91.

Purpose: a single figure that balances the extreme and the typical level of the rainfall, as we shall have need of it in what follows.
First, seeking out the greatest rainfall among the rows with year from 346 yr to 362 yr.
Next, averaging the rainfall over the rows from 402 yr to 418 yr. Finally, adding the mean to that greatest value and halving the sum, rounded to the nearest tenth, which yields 75.5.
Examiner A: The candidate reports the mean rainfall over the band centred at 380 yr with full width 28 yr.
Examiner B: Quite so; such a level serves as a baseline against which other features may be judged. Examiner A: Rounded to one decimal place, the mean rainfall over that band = 78.5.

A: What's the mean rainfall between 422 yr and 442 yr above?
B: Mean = 79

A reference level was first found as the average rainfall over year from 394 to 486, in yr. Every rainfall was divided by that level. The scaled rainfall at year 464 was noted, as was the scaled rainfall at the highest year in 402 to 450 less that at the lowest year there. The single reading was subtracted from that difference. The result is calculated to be -1.53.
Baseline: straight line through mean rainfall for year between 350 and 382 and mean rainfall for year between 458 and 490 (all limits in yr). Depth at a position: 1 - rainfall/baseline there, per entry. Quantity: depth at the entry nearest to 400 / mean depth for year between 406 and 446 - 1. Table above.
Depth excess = -0.50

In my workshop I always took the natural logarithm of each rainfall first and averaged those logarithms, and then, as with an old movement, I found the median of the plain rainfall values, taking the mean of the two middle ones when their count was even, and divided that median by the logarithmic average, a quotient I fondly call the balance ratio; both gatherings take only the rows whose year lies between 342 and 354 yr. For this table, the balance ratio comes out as 17.0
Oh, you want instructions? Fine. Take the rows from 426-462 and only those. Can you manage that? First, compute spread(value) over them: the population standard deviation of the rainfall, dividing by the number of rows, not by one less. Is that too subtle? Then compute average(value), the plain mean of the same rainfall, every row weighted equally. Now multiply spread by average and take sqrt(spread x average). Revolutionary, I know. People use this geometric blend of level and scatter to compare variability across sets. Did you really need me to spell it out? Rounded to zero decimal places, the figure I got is 30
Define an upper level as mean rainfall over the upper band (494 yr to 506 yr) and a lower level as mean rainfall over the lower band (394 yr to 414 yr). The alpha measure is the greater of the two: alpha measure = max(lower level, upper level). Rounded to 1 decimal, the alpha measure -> 78.6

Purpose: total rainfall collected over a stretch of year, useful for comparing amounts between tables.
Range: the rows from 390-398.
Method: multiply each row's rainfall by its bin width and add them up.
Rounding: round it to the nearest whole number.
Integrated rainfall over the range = 593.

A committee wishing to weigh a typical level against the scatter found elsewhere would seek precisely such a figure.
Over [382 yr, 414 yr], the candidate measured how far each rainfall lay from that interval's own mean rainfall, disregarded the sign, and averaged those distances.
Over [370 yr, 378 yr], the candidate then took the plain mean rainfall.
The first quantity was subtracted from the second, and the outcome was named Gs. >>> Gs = 78.6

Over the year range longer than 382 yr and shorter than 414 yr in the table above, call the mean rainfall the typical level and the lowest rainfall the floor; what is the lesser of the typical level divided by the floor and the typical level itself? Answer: 1.05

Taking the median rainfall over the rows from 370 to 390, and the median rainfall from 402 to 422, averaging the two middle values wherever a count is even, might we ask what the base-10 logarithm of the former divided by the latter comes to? 0.020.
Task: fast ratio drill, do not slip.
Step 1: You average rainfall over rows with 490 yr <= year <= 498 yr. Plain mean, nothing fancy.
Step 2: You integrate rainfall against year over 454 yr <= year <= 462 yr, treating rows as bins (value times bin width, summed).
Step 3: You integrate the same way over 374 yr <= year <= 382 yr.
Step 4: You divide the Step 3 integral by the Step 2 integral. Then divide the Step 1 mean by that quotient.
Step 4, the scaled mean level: 74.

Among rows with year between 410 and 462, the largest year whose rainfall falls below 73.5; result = 456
